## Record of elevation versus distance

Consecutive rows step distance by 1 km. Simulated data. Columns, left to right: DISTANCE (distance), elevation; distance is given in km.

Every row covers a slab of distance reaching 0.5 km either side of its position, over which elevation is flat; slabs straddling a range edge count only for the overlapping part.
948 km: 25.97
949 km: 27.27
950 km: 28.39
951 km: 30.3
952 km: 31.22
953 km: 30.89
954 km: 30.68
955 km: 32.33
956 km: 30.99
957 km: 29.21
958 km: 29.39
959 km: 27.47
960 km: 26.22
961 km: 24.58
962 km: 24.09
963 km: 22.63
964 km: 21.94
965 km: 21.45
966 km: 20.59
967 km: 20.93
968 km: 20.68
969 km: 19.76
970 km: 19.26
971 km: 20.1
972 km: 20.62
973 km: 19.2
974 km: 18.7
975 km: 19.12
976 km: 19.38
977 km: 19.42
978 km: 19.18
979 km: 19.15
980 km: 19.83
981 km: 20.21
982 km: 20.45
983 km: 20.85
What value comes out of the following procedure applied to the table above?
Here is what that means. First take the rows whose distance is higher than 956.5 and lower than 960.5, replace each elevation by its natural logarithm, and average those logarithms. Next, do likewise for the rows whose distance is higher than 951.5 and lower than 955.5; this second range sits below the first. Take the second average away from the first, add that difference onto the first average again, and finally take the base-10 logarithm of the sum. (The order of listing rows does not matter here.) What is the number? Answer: 0.508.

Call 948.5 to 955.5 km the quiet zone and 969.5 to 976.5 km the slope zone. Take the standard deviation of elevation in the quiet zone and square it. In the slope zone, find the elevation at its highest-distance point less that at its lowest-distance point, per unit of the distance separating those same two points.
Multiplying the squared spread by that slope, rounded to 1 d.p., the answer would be 0.1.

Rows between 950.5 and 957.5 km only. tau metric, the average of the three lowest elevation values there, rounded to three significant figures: 30.1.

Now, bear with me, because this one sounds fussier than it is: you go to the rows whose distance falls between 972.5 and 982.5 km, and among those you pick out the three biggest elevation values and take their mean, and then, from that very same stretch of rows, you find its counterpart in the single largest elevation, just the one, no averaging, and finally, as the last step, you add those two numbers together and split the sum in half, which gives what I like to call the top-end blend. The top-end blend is 20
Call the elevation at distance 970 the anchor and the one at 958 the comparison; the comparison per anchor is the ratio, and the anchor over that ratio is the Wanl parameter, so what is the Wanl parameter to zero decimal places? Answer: 13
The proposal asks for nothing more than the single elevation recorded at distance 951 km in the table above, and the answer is 30.3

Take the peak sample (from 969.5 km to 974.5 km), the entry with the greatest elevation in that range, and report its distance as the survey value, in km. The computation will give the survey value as 972 km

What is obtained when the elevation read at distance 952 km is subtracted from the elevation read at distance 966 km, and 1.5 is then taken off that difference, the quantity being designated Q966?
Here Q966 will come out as -12.1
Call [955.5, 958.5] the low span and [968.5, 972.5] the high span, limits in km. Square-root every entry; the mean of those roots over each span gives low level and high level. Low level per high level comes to 1.22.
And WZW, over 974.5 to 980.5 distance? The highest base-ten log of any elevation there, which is 1.30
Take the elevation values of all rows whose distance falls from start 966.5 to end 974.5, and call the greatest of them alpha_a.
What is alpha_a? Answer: 20.93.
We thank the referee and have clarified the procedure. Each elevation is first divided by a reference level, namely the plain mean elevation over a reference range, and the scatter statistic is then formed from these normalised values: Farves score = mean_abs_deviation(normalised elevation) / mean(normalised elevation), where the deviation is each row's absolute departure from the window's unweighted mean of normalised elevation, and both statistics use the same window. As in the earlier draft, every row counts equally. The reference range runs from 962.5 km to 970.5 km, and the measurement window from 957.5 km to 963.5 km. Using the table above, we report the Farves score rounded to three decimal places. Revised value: 0.076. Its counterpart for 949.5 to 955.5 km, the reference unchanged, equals 0.028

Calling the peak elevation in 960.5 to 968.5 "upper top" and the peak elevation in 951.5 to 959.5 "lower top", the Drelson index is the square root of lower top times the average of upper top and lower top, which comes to 30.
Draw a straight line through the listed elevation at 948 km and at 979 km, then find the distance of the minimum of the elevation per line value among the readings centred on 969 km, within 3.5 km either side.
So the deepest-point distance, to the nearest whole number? 970 km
